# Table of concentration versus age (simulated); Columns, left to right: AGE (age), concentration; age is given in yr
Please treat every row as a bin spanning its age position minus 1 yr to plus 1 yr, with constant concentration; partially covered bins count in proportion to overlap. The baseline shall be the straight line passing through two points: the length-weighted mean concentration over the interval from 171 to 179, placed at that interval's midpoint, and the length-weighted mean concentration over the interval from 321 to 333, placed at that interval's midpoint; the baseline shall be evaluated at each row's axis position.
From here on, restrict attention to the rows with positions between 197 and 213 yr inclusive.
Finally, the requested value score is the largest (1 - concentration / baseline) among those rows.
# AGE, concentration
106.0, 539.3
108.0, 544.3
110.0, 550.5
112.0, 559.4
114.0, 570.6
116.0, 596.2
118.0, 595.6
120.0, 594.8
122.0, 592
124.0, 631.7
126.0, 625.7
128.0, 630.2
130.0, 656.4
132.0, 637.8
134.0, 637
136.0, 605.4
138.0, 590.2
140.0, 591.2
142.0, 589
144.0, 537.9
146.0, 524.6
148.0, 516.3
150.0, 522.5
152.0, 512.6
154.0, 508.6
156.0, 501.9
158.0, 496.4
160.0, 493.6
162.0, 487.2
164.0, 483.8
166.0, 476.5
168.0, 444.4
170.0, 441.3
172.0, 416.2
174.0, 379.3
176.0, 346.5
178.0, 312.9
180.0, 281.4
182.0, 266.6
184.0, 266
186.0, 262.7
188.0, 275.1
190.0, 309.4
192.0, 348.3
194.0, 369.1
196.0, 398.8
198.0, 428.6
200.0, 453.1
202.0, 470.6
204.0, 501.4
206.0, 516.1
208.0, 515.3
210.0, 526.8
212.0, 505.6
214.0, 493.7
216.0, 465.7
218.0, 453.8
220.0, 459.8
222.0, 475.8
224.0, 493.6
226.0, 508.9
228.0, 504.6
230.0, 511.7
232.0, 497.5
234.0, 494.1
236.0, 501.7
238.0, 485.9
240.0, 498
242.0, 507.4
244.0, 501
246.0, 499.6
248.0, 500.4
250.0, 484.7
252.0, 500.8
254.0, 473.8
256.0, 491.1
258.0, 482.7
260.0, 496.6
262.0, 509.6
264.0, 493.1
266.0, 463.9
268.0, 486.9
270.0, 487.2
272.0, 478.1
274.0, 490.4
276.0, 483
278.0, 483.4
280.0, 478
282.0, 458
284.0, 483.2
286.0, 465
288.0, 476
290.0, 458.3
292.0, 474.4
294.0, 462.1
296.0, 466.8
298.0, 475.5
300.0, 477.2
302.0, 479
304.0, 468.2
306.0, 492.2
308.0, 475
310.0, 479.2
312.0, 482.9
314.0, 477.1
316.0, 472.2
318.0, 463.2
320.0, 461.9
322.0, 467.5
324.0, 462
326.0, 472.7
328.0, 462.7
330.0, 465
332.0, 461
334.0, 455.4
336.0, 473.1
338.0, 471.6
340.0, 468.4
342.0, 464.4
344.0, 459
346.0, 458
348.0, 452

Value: -0.13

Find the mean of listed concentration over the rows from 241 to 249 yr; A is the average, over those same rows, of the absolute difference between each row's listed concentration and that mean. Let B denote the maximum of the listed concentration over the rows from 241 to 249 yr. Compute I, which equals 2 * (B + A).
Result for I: 1020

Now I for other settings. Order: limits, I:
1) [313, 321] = 966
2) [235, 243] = 1027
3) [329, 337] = 957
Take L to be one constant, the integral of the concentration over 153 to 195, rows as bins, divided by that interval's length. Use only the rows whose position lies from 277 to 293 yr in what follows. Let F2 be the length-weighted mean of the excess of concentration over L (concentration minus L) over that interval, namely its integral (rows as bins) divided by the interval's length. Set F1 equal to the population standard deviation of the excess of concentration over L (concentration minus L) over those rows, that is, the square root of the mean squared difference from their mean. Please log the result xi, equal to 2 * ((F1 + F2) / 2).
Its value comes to 93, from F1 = 10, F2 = 83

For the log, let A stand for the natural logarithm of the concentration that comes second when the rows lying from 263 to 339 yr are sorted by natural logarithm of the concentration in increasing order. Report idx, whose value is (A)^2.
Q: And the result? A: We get 37.5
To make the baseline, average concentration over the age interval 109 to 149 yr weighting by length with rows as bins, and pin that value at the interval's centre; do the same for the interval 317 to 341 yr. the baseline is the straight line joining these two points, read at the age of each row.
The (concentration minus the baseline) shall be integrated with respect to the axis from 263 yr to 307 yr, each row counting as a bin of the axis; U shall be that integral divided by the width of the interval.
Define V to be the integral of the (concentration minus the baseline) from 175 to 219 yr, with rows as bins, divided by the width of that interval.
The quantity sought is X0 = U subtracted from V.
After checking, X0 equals -133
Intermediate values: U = -17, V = -150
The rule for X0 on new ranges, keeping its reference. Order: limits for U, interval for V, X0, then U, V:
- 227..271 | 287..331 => 15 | -22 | -7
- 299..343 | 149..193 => -164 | 0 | -164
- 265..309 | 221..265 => -7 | -16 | -24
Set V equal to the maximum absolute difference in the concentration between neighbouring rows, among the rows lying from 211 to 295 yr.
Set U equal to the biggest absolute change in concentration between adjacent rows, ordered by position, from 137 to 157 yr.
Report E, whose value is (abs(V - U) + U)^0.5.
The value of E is 8.5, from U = 51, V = 29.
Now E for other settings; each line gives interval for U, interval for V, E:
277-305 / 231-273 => 5.4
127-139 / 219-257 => 6.0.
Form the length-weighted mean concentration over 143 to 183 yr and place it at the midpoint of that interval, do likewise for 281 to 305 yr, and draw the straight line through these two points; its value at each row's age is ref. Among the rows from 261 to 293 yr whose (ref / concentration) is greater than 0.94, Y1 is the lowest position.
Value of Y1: 264.0 yr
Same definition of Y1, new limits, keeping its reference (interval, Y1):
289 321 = 290.0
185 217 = 186.0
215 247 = 216.0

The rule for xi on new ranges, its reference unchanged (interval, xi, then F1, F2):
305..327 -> 93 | 9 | 84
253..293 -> 104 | 13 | 92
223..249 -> 118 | 7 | 111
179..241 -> 136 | 88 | 48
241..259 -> 115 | 10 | 105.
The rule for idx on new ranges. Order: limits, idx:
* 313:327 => 37.6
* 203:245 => 37.6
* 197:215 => 37.4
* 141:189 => 31.2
